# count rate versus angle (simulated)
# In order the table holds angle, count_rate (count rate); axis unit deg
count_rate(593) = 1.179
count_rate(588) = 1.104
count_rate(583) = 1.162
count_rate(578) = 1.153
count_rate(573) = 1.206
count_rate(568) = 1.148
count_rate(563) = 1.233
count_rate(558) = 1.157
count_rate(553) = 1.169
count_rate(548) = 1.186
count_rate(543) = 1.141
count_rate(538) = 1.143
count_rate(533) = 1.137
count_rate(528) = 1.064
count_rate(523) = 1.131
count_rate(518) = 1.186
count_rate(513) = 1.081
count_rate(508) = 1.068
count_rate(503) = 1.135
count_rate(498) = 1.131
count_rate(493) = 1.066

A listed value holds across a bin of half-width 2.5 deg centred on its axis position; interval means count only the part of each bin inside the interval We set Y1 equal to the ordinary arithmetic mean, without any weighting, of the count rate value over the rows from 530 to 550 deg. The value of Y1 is 1.15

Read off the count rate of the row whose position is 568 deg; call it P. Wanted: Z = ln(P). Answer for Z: 0.14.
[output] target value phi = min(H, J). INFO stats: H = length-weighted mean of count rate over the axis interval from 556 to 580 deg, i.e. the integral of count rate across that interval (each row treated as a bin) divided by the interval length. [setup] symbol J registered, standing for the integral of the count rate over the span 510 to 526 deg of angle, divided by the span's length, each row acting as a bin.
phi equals 1.13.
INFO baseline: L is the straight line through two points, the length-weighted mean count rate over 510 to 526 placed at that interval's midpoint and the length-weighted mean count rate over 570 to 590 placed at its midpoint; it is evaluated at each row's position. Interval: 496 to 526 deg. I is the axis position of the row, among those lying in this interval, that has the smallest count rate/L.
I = 508 deg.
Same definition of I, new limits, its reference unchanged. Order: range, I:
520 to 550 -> 528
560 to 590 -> 588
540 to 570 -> 568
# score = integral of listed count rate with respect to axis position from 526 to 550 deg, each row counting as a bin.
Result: 27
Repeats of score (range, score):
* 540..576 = 42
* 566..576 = 12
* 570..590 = 23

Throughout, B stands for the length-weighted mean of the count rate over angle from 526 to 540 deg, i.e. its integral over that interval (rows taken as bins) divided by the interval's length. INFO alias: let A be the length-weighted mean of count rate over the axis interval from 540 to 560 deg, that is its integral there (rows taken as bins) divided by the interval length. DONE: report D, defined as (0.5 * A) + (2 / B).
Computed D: 2.37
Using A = 1.16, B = 1.12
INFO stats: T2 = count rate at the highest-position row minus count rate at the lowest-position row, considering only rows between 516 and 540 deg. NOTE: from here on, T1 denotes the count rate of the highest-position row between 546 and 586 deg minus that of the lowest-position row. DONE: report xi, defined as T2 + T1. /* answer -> -0.07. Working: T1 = -0.02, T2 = -0.043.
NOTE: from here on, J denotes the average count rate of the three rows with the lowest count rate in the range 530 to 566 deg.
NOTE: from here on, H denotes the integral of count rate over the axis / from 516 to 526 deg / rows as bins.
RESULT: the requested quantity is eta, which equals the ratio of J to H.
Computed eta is 0.099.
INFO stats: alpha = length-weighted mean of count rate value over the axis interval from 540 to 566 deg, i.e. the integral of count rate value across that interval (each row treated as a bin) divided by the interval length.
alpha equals 1.18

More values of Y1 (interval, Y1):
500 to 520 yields 1.12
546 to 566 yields 1.19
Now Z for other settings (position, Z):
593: 0.16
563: 0.21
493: 0.06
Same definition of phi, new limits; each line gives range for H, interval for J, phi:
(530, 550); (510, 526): 1.13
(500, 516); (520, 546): 1.10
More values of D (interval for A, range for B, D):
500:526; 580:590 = 2.32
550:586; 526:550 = 2.35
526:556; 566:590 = 2.30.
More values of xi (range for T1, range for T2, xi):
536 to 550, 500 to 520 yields 0.09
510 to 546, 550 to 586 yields 0.05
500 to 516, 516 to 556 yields -0.07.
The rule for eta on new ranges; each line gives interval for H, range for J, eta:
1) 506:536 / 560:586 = 0.035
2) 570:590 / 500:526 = 0.047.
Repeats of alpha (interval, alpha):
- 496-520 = 1.12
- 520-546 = 1.13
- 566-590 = 1.16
